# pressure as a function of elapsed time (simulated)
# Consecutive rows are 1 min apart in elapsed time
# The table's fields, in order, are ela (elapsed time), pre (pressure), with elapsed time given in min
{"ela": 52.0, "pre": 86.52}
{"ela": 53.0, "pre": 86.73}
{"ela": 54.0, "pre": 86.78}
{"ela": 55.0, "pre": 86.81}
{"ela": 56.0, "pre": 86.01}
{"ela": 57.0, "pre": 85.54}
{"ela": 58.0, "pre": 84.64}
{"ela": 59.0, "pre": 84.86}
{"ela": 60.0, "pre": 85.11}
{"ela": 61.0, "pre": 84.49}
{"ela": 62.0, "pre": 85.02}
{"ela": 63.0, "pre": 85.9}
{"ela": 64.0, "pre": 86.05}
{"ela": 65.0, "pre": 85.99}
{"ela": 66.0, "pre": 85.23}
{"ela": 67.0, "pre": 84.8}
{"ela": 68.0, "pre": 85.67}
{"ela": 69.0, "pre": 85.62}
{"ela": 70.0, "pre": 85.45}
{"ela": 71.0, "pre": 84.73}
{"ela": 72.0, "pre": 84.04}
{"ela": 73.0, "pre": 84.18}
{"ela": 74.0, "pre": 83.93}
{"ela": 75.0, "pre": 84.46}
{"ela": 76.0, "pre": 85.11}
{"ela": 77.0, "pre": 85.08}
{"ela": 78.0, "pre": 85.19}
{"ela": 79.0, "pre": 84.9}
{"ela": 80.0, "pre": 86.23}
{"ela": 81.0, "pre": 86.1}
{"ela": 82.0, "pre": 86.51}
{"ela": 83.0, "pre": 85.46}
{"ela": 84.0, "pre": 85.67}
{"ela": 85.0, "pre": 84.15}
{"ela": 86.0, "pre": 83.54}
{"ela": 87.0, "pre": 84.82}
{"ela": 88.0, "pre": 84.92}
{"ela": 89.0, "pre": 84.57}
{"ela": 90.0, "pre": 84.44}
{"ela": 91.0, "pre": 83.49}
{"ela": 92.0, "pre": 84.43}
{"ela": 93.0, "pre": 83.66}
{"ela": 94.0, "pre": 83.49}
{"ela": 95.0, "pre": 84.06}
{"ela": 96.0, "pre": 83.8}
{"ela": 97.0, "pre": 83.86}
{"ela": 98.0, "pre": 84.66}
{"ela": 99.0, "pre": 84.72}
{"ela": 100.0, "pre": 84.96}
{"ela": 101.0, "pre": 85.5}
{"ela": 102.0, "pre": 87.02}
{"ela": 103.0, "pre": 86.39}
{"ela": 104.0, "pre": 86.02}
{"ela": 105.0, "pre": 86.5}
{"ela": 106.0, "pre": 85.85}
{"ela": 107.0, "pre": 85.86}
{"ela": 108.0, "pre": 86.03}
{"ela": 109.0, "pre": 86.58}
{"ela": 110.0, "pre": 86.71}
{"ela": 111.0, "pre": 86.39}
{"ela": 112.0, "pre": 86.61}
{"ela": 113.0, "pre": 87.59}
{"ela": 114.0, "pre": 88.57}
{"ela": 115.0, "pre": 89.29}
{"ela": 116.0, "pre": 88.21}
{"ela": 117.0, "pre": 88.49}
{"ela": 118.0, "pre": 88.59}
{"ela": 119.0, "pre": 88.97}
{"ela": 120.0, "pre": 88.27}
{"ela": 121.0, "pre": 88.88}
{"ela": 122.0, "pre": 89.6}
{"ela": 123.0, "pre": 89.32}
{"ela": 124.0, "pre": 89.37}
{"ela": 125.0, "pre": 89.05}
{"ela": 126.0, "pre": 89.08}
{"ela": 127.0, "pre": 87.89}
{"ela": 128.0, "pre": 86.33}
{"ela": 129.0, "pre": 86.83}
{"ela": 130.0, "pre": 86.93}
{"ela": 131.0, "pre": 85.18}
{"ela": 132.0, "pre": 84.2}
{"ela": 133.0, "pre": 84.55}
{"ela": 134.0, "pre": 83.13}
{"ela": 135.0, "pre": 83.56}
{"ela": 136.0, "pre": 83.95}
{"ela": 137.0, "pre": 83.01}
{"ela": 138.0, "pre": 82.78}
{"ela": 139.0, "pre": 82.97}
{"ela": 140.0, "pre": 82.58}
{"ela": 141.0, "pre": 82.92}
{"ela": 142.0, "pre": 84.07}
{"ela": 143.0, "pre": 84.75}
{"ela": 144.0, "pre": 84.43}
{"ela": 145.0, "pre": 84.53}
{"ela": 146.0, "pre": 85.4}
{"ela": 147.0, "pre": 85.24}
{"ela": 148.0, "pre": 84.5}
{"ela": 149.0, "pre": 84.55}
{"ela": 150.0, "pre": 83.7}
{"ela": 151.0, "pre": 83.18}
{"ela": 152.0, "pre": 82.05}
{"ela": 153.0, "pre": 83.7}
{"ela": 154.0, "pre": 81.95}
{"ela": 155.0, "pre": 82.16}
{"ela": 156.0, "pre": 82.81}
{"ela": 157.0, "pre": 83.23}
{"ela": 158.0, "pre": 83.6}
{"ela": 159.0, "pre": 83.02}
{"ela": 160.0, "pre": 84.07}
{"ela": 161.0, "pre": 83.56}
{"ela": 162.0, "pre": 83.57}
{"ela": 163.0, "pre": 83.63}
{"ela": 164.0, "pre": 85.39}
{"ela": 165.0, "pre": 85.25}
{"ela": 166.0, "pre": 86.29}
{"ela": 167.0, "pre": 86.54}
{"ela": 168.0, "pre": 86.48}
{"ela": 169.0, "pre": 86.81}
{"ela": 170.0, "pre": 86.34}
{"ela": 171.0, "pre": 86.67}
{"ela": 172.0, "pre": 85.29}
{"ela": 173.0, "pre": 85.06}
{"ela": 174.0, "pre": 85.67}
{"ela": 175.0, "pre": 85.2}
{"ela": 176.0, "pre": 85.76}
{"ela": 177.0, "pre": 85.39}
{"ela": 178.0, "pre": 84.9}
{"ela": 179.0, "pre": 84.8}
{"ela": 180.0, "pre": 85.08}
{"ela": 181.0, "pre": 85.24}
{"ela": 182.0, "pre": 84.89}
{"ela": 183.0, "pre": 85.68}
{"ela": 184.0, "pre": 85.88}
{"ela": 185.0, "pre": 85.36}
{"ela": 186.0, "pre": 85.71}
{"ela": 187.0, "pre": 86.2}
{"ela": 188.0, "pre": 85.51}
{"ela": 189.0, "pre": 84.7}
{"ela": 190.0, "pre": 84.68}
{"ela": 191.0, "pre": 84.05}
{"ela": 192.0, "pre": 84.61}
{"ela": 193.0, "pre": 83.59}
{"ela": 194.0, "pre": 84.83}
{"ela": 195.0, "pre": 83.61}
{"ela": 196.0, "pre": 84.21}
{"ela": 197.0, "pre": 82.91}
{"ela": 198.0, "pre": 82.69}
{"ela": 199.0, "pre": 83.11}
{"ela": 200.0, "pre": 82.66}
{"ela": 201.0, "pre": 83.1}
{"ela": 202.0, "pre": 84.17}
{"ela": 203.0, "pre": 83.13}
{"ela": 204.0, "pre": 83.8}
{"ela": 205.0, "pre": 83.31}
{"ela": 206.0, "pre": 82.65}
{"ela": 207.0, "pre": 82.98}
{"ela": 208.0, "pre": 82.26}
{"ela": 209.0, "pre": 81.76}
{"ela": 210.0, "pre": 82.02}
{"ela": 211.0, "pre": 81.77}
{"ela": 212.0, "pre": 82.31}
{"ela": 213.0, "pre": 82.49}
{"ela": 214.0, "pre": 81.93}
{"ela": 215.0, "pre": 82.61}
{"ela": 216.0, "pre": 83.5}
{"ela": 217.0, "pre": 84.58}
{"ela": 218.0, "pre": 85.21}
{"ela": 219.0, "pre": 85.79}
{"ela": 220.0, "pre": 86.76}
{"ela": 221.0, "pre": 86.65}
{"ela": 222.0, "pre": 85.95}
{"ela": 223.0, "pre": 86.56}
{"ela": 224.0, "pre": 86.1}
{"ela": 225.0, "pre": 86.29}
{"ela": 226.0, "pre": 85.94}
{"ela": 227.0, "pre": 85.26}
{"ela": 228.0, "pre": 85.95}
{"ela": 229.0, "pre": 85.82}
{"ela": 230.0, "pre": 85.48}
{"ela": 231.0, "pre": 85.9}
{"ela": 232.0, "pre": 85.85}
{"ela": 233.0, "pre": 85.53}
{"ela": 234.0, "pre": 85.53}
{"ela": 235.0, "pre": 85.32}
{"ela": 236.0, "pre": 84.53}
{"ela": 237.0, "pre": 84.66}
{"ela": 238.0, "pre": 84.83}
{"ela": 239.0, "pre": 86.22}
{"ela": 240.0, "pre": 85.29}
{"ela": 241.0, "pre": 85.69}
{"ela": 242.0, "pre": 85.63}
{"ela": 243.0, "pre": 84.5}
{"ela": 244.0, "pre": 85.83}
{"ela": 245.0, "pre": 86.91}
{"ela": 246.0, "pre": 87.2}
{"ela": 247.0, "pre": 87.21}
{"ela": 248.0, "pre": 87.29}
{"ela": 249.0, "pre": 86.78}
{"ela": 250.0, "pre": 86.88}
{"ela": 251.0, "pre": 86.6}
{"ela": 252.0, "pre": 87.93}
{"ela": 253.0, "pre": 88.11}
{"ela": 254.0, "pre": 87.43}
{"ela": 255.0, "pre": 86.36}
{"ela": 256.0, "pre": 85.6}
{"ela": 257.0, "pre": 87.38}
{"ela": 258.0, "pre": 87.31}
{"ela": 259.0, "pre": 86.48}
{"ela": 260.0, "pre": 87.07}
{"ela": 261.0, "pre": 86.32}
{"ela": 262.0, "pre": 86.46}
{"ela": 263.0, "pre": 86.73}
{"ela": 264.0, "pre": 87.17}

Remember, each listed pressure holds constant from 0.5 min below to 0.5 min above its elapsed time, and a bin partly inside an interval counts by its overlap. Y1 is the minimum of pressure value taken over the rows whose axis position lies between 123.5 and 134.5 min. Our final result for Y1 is 83.13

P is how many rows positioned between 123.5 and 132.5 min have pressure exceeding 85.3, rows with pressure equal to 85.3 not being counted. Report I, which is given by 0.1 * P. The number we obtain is 0.70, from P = 7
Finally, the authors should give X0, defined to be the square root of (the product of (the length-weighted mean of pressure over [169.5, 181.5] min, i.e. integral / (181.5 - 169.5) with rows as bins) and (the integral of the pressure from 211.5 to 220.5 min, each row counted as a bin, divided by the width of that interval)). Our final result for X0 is 84.7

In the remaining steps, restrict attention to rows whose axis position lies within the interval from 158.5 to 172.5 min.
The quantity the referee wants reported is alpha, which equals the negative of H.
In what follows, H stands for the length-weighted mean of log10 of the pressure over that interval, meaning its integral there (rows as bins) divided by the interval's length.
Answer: -1.93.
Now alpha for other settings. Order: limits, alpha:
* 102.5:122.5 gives -1.94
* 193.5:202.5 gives -1.92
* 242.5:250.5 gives -1.94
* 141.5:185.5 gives -1.93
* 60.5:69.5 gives -1.93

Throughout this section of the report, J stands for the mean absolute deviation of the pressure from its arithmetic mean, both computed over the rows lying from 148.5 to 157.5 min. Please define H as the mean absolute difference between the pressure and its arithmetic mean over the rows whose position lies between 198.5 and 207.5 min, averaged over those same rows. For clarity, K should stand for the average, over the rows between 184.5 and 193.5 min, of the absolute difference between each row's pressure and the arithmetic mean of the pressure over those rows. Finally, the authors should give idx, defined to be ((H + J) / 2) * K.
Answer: 0.36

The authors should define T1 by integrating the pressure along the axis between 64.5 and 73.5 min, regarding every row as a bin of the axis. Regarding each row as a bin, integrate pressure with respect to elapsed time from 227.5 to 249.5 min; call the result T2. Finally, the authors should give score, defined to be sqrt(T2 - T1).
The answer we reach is 33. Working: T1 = 766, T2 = 1888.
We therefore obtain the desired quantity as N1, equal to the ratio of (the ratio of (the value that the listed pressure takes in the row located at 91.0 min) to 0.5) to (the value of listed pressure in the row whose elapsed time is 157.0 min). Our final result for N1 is 2.01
